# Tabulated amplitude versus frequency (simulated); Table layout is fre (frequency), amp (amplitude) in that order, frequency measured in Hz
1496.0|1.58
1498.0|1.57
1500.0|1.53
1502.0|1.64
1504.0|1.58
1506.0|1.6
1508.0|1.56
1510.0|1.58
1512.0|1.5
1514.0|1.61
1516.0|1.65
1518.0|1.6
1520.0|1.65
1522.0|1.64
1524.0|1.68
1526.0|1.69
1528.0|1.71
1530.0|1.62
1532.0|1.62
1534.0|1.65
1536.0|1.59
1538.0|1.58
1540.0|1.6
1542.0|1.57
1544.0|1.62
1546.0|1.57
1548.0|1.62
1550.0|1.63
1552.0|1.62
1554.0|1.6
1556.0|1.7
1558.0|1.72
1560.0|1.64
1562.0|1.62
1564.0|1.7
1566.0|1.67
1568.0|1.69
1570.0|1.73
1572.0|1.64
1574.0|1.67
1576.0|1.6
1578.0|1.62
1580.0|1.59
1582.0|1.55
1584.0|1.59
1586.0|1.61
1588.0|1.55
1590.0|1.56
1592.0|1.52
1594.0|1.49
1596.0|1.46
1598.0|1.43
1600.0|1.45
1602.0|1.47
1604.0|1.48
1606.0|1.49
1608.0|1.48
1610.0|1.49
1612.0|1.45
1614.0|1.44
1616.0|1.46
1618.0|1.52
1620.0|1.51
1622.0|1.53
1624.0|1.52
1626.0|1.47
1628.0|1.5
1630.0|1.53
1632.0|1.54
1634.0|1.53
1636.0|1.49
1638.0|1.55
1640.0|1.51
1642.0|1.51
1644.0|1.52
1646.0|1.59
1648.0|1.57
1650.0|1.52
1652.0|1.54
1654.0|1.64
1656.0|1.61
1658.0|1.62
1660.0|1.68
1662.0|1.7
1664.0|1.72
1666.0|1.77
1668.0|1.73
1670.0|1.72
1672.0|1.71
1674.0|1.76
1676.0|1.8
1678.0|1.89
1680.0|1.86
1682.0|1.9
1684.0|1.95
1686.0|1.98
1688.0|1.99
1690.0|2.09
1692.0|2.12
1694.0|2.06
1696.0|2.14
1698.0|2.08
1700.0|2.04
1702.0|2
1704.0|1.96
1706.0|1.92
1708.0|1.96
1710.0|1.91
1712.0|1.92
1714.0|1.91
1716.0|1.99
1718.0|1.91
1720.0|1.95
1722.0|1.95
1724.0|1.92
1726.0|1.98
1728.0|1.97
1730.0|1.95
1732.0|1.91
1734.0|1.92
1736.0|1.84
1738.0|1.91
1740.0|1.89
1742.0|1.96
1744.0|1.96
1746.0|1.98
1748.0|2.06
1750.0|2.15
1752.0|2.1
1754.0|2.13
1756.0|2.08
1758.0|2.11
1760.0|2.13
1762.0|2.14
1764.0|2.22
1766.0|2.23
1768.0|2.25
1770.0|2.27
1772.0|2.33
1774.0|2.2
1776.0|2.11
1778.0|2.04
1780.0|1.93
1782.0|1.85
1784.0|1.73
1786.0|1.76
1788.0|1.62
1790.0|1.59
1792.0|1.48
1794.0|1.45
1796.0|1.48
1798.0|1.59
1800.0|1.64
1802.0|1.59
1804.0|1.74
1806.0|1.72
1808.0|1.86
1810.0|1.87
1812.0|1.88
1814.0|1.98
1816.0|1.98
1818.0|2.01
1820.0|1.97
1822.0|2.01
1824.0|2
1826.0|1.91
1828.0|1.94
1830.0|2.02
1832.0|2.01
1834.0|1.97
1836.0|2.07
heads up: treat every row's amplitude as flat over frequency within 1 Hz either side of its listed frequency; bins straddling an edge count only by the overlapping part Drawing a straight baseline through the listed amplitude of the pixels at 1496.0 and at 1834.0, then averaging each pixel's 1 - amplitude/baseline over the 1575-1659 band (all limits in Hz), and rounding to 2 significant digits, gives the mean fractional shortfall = 0.11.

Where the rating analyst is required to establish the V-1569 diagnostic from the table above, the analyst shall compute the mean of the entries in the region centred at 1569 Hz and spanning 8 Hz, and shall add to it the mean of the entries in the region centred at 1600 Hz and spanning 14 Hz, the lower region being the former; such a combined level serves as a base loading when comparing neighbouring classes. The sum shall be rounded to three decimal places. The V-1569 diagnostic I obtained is 3.150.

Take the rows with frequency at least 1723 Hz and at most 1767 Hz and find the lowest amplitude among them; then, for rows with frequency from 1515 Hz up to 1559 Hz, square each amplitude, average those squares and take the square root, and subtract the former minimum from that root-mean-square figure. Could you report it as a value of -0.21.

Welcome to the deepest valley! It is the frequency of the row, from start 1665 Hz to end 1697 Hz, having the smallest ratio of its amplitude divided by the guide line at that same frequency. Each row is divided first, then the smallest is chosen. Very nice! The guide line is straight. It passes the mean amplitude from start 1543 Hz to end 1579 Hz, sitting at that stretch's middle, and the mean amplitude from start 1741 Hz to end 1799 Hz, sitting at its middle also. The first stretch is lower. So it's 1672.0 Hz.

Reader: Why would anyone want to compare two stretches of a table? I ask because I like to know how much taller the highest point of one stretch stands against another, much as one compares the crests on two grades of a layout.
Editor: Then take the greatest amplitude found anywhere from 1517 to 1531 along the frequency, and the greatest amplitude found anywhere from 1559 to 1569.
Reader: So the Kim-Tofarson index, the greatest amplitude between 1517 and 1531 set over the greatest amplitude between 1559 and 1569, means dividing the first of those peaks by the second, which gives 1.01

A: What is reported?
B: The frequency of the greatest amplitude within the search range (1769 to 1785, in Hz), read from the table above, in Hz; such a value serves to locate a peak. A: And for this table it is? 1772.0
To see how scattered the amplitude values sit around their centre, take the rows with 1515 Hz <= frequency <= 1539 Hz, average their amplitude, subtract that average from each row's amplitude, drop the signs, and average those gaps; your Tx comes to 0.032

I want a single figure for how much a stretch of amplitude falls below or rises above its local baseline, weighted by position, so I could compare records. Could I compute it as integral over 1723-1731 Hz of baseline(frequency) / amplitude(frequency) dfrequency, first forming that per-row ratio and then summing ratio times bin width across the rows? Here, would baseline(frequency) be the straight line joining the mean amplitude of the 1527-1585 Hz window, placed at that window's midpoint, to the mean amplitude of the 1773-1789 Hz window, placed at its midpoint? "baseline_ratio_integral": 7.53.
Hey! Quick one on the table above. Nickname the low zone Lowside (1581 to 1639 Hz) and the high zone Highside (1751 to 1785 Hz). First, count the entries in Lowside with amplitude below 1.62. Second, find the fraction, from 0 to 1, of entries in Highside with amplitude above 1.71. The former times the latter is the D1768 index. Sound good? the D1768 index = 29.0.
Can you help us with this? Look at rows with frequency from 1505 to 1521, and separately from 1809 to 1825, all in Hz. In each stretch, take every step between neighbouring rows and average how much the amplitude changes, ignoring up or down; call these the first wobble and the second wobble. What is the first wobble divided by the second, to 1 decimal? 1.7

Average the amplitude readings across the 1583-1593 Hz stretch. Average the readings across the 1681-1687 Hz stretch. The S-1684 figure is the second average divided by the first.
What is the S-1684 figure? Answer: 1.24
